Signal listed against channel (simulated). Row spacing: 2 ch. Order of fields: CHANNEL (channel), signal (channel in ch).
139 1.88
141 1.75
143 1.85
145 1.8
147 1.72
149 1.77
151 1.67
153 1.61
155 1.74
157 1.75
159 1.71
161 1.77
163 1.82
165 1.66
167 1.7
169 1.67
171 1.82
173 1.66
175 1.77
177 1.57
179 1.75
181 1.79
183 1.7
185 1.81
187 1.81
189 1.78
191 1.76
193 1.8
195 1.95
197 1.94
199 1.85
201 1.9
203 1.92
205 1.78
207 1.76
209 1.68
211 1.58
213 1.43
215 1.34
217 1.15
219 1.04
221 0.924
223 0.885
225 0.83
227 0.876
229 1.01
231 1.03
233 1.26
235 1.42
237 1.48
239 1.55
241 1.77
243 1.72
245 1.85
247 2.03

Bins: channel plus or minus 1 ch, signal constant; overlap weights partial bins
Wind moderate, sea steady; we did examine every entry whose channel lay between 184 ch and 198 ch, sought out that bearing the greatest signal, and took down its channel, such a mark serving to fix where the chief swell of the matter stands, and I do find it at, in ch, 195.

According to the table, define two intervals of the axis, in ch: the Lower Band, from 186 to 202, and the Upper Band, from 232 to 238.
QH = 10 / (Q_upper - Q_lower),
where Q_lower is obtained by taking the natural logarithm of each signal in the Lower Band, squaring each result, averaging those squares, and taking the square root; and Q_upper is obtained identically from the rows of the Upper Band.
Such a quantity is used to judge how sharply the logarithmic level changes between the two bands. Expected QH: -35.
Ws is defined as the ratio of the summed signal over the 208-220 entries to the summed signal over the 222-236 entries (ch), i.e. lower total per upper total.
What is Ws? 1.1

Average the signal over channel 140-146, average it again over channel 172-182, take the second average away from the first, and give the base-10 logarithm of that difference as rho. -1.0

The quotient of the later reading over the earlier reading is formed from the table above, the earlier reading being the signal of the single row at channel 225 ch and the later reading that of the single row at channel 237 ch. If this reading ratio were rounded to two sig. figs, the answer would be 1.8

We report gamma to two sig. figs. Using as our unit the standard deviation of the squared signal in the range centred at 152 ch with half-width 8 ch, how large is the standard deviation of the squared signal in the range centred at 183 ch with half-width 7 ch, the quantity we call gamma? 1.4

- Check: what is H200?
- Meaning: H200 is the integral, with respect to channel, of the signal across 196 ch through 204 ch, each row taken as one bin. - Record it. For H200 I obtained 15.2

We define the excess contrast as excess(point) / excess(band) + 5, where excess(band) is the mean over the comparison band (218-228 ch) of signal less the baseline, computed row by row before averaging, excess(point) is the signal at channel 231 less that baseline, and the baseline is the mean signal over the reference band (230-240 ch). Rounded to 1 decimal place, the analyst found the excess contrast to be 5.7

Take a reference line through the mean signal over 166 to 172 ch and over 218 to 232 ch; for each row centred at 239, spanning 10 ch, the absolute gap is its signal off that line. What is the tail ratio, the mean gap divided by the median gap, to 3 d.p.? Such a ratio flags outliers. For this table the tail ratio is 1.047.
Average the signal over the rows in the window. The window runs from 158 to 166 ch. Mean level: 1.74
